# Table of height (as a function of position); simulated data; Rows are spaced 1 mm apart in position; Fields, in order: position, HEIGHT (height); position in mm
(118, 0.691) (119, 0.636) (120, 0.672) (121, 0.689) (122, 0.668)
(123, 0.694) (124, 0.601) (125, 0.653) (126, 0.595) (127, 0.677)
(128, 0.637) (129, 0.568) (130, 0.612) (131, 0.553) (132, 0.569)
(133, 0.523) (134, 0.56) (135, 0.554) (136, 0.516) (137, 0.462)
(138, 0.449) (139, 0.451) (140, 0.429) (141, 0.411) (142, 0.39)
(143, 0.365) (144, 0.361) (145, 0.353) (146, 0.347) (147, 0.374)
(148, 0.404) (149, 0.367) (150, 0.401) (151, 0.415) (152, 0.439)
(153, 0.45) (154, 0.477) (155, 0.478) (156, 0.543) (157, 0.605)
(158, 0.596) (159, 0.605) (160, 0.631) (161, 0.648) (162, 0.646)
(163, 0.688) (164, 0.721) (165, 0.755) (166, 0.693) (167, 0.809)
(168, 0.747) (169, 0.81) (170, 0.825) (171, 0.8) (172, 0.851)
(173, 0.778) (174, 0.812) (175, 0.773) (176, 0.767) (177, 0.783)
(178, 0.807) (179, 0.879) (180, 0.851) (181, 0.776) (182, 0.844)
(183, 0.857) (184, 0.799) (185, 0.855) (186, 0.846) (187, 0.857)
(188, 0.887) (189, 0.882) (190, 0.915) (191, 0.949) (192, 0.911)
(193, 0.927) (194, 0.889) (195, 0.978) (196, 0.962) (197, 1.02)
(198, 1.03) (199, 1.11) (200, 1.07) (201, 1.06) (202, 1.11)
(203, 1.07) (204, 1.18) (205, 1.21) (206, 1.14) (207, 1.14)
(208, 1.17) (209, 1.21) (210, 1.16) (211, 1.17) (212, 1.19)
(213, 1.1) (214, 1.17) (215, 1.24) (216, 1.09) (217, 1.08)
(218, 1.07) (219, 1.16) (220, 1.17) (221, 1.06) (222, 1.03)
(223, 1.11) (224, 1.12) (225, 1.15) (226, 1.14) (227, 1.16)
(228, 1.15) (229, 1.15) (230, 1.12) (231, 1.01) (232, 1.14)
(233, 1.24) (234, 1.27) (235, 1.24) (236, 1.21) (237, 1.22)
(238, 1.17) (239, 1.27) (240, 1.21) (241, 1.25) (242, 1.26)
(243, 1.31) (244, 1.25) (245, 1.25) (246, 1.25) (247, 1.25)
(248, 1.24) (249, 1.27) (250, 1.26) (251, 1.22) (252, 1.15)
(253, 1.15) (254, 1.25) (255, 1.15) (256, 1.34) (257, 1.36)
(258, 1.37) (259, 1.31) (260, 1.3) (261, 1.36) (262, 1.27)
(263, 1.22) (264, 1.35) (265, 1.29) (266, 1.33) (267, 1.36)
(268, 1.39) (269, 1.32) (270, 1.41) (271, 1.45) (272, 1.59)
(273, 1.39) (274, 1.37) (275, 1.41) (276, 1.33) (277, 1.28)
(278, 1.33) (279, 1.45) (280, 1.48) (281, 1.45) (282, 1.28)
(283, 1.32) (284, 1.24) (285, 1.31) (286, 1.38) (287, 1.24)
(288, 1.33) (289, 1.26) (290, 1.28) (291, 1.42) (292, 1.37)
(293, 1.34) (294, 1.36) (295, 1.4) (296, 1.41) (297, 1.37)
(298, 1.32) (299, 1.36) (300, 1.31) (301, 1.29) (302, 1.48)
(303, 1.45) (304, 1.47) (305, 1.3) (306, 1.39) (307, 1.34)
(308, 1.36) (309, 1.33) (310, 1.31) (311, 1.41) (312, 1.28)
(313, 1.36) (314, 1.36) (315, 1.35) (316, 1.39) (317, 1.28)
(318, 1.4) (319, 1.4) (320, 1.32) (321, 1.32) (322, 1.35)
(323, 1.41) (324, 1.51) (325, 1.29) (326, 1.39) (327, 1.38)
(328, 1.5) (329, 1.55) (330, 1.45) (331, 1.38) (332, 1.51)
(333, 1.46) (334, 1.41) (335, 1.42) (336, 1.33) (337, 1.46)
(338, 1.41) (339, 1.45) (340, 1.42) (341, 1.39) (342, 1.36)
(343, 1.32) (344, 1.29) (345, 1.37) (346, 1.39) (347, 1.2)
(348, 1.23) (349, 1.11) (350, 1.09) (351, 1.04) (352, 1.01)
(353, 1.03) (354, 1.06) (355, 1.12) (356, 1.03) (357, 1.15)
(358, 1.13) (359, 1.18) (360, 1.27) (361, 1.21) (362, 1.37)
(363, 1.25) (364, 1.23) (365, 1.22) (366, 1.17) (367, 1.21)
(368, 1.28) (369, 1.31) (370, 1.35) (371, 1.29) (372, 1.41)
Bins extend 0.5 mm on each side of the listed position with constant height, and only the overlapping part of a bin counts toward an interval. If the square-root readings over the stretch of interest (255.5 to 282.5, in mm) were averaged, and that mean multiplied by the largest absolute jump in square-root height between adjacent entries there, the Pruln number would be 0.10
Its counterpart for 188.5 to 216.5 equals 0.07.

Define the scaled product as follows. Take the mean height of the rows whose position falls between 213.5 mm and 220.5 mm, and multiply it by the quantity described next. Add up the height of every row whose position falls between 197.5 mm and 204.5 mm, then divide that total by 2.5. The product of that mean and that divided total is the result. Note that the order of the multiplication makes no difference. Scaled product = 3.5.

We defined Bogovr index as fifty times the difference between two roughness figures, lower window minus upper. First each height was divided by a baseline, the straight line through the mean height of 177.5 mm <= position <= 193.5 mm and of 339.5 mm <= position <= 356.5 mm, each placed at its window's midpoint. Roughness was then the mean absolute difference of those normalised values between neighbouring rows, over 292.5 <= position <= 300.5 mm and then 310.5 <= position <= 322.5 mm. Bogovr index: -0.8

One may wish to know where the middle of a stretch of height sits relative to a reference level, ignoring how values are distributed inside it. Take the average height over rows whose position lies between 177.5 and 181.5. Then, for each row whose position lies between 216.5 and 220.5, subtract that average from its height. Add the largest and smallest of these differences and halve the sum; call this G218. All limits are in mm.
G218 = 0.29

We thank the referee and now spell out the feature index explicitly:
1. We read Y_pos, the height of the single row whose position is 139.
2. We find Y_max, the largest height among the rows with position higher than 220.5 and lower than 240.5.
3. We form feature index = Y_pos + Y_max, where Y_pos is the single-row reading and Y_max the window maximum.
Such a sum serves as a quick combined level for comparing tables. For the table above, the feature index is 1.7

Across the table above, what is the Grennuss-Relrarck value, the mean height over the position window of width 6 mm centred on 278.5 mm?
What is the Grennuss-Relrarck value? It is 1.39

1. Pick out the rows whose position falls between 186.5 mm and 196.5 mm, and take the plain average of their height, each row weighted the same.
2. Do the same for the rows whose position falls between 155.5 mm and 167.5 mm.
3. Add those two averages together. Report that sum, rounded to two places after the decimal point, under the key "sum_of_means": 1.58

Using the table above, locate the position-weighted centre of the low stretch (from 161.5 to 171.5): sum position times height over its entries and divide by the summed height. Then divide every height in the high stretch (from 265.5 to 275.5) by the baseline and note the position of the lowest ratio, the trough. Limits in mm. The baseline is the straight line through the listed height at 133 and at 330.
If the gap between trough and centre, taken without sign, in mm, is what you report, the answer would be 102.3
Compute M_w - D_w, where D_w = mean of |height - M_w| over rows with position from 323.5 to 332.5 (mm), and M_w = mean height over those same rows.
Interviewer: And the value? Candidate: 1.37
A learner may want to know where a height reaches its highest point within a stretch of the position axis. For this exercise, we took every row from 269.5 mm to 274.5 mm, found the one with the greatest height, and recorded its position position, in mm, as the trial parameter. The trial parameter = 272 mm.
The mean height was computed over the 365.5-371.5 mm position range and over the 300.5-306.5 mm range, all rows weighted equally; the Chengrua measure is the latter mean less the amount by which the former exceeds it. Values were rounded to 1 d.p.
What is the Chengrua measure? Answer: 1.5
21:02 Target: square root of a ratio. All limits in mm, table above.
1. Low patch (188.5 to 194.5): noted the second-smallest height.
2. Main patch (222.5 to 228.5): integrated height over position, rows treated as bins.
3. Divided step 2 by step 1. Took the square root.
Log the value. 2.8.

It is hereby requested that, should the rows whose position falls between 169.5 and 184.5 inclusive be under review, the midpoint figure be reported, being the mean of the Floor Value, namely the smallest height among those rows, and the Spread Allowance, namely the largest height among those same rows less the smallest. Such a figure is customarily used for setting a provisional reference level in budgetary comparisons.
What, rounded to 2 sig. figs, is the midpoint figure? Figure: 0.44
